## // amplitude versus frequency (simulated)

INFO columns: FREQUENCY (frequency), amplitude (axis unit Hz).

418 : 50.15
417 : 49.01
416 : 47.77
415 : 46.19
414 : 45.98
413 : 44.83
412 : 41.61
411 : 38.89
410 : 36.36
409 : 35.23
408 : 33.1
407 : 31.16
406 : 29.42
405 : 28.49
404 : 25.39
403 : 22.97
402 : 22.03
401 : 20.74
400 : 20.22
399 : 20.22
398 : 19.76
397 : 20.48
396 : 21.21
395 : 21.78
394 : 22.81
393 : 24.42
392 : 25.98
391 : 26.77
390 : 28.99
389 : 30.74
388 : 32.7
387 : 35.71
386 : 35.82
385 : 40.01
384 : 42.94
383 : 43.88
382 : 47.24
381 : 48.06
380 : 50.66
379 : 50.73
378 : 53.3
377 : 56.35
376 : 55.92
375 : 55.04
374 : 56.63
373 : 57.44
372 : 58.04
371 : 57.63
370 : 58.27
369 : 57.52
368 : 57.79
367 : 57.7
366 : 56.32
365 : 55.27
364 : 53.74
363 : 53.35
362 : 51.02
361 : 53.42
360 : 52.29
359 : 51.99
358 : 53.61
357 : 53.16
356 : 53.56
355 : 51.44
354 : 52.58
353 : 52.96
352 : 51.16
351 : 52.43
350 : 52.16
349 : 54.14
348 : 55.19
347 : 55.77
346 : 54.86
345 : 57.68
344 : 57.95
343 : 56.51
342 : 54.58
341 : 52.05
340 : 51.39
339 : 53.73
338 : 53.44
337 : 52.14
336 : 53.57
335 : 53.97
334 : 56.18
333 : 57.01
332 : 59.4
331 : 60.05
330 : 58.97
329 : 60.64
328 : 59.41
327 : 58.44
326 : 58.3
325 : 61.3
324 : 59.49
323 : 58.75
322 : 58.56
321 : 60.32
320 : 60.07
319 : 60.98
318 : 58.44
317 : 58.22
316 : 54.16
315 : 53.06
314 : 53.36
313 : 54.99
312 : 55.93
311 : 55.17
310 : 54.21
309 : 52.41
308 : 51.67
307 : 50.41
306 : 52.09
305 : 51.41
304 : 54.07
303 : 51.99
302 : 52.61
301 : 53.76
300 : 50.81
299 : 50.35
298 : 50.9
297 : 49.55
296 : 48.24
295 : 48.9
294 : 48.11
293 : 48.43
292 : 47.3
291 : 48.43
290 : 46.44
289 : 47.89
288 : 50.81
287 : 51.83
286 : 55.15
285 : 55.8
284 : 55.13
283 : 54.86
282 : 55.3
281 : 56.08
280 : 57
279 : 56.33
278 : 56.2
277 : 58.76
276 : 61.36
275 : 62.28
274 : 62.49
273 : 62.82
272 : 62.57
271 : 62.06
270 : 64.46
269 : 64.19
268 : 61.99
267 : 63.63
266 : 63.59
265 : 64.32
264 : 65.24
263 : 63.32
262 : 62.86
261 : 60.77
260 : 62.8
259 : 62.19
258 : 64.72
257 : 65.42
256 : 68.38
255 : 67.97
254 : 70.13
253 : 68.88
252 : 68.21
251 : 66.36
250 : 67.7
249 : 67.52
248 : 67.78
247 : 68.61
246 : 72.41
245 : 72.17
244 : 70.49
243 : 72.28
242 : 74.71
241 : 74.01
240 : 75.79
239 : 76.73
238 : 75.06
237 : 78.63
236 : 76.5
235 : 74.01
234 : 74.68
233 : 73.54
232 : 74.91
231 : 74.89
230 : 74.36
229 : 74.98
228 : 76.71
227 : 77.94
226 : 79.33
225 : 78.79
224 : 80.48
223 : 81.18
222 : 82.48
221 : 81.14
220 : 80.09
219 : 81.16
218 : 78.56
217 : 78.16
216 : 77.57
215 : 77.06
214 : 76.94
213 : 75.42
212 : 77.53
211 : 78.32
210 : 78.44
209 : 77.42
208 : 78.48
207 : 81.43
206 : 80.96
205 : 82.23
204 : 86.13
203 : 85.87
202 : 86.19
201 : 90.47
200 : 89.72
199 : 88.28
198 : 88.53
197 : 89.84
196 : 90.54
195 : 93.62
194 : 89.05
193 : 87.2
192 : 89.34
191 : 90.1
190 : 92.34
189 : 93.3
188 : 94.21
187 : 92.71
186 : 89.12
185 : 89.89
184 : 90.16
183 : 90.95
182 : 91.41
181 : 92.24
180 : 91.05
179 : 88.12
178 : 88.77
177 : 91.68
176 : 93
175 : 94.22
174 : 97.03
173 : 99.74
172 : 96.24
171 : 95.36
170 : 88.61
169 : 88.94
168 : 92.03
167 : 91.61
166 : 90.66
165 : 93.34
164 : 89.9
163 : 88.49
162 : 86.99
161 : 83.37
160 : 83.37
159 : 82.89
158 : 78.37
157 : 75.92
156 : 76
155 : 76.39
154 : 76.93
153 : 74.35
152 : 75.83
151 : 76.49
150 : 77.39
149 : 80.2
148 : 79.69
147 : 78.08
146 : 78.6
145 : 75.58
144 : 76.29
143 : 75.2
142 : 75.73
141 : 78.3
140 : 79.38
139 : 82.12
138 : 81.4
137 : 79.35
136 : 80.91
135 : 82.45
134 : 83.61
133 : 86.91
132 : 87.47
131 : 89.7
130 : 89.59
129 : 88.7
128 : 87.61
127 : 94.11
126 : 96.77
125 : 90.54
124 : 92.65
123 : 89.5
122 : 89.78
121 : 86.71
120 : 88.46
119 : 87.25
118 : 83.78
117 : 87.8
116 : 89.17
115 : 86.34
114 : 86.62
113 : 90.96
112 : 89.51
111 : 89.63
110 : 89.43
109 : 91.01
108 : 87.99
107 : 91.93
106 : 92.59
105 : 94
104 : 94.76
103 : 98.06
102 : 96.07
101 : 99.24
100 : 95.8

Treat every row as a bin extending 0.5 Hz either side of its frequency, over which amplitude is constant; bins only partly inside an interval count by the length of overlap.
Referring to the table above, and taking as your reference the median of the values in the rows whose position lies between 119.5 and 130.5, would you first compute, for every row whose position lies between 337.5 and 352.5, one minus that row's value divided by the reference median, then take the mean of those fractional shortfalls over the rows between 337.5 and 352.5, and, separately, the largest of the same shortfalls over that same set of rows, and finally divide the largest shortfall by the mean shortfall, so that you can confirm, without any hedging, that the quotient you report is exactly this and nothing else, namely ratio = 1.1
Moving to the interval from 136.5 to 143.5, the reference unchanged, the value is 1.3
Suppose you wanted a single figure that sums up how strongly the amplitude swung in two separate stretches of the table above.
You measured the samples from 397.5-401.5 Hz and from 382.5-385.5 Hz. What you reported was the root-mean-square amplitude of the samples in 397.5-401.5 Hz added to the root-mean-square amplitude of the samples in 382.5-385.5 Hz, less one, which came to 62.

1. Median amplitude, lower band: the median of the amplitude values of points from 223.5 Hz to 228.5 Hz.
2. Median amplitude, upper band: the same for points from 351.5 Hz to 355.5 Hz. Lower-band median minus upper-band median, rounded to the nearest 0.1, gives 26.8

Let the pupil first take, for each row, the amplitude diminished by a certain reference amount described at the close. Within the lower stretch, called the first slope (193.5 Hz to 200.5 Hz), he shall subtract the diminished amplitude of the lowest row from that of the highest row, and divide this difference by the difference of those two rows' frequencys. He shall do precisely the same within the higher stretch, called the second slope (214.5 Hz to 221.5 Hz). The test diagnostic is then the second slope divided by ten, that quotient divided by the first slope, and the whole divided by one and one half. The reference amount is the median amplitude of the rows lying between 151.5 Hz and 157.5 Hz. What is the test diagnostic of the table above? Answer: 0.41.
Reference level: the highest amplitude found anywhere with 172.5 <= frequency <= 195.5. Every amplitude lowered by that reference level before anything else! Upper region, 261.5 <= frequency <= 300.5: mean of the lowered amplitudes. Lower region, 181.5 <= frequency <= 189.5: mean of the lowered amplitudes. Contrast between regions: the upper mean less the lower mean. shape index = -35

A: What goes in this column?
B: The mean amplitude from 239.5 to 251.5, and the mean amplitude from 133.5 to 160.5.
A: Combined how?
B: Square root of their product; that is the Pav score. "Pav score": 75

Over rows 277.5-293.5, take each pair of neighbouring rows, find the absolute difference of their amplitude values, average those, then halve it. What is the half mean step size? 0.58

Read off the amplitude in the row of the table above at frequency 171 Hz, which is 95.36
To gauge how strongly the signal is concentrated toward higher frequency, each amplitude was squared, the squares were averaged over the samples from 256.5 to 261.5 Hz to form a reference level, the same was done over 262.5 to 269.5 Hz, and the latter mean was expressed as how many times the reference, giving 1.0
